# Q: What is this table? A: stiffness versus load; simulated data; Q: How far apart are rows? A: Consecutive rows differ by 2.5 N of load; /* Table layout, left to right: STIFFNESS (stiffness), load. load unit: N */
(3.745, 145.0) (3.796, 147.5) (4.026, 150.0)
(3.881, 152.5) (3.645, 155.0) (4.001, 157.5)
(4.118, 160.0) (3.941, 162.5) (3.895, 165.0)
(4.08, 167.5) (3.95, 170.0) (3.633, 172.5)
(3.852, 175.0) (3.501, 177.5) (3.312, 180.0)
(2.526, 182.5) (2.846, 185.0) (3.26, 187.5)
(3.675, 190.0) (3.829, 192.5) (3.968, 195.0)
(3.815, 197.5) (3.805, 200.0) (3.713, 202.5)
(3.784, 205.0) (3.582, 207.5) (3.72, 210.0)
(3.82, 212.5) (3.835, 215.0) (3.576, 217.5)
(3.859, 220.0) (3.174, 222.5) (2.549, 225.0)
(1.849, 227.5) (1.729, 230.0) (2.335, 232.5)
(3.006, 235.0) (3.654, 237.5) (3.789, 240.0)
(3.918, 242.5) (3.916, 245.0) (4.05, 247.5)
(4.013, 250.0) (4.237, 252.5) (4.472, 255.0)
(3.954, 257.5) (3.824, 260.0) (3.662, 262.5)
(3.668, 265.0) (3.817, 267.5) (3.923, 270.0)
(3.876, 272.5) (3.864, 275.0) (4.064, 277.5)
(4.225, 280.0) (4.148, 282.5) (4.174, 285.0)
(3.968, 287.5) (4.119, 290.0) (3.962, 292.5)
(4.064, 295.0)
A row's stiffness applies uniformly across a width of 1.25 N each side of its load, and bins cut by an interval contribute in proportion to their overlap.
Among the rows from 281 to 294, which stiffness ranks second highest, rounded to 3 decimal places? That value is 4.148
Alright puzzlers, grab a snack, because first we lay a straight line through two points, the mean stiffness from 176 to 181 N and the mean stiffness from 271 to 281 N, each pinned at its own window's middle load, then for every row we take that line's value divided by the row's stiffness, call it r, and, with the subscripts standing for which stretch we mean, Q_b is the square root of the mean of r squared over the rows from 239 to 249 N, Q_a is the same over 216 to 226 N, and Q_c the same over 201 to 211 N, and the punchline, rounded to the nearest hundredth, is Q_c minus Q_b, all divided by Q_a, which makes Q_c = 0.00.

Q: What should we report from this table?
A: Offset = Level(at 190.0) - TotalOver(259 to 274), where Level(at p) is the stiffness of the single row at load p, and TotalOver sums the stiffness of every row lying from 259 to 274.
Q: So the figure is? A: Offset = -19.1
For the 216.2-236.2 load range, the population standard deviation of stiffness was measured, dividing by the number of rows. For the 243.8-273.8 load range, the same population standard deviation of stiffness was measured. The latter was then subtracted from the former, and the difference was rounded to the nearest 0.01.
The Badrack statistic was 0.51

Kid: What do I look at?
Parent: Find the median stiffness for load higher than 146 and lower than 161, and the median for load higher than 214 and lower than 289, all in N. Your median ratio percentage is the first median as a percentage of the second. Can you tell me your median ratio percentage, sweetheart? 102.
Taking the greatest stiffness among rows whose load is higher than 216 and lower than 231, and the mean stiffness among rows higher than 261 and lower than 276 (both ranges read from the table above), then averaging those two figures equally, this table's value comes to 3.83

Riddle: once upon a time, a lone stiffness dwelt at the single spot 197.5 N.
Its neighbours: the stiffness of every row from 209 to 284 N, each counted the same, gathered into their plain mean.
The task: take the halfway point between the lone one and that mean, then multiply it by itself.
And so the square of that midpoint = 14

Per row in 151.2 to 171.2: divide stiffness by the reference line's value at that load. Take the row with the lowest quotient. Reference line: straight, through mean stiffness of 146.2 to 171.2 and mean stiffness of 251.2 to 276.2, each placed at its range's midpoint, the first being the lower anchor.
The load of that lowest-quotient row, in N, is 155.0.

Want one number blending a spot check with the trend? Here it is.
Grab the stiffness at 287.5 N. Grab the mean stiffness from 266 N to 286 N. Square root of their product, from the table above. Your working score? 3.99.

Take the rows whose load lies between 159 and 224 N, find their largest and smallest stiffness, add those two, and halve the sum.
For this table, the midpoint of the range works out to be 3.32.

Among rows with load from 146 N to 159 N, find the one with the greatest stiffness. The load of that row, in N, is 150.0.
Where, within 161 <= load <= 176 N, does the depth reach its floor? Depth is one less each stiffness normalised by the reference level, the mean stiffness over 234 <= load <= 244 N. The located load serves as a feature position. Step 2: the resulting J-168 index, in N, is 167.5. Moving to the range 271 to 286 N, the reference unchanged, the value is 280.0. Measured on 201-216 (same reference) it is 215.0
